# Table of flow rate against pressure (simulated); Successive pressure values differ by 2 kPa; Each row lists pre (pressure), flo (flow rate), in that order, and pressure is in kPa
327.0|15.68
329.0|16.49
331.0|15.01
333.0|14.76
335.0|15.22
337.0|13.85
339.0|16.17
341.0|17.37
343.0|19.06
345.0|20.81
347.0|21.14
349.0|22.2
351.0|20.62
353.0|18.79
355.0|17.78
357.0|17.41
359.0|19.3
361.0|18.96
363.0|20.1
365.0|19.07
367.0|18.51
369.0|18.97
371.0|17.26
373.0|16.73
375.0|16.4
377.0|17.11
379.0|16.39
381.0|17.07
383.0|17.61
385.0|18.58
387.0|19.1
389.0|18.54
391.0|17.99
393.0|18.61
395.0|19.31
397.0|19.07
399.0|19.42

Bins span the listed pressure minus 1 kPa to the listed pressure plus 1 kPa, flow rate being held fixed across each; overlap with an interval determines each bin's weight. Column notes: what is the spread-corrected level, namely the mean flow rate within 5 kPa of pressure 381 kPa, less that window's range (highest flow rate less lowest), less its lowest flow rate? -1.2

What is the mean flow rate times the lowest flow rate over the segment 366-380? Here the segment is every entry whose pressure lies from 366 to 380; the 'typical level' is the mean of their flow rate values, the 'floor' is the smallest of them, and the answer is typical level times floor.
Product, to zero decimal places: 284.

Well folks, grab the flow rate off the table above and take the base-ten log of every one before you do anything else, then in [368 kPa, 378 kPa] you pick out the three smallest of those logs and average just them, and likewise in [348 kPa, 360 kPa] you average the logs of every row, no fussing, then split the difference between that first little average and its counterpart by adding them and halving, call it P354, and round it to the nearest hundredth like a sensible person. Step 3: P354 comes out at 1.25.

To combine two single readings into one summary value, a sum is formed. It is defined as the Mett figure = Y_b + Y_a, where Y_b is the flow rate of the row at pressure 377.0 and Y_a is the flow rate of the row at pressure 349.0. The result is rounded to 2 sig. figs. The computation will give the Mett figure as 39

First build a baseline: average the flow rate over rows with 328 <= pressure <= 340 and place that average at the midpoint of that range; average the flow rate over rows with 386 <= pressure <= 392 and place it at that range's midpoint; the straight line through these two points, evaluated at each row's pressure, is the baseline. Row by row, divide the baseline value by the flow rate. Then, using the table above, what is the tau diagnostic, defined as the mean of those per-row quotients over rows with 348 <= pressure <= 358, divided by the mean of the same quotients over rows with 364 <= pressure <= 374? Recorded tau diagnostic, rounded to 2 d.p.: 0.89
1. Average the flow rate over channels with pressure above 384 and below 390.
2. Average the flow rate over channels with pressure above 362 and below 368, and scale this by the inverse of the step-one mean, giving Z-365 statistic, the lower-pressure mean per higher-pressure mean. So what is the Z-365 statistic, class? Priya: 1.03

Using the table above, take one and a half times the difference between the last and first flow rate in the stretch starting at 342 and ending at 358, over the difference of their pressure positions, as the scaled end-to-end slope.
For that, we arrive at -0.2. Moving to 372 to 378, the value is 0.1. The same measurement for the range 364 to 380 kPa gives -0.3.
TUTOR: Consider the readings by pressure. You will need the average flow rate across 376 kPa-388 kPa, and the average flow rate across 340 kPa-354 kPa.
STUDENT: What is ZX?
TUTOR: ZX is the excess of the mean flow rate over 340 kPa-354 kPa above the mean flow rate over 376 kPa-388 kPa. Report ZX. 2.4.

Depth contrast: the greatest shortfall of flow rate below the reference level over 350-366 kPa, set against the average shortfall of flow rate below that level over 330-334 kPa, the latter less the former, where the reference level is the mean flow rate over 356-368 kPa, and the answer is 2.5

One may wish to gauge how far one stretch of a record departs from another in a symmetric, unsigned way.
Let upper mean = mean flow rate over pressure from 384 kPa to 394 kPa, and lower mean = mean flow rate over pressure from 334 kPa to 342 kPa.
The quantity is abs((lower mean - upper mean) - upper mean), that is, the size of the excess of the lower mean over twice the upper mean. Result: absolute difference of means 21.5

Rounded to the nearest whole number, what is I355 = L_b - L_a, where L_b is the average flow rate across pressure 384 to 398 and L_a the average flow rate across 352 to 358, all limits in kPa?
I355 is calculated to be 1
